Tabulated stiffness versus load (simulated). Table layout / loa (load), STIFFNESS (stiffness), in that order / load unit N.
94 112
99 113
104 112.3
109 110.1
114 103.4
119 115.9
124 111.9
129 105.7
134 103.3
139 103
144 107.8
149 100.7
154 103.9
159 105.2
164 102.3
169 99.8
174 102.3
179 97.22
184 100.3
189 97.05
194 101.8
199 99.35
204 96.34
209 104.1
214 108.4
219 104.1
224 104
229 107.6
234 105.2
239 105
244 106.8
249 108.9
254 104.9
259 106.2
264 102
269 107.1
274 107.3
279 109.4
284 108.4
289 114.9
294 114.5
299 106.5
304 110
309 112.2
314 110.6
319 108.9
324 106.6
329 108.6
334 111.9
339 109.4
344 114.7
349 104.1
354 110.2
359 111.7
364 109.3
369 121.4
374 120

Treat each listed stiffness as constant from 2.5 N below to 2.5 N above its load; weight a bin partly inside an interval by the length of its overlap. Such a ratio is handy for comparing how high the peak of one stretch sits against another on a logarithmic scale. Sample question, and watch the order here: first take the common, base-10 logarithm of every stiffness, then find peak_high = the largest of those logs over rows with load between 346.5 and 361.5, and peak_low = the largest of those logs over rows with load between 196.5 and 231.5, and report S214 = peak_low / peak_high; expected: 0.994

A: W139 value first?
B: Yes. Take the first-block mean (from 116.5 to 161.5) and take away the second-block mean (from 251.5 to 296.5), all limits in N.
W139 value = -1.9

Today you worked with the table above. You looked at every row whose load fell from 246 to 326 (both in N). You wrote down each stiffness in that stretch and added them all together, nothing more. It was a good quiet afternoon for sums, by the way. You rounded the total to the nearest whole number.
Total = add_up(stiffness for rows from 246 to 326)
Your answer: 1738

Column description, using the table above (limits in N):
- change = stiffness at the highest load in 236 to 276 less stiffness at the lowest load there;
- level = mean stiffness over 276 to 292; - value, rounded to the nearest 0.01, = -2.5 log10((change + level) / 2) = -4.38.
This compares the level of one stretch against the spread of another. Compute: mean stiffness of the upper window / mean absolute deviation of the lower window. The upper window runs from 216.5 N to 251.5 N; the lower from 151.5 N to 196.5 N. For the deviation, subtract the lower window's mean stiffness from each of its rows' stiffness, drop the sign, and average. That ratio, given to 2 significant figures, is 48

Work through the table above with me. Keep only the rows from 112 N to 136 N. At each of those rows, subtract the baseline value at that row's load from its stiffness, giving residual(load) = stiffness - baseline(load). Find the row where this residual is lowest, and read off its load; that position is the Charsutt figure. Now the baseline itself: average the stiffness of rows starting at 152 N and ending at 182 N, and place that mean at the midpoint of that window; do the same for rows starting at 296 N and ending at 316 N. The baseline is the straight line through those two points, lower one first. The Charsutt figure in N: 134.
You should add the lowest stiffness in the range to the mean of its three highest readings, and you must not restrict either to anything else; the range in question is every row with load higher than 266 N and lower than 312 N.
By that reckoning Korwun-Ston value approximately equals 220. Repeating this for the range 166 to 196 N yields 199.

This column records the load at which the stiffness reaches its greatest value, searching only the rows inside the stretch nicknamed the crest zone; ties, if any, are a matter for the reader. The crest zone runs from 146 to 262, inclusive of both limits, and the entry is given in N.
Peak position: 249 N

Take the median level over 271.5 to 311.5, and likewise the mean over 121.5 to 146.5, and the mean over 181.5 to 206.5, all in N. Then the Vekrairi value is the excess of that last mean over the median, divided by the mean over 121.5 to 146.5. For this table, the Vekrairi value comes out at -0.10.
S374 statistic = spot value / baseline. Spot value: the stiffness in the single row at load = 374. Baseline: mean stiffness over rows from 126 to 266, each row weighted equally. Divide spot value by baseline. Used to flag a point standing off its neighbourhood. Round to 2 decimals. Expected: 1.16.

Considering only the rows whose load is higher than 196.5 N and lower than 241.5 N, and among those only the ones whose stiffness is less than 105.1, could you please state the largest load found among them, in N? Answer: 239 N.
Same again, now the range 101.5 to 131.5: 114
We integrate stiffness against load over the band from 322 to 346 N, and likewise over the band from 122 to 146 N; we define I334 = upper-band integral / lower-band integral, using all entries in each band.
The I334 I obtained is 1.04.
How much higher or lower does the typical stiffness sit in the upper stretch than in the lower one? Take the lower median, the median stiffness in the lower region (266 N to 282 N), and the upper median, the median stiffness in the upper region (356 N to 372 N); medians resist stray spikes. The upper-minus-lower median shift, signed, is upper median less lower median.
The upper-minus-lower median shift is 4.4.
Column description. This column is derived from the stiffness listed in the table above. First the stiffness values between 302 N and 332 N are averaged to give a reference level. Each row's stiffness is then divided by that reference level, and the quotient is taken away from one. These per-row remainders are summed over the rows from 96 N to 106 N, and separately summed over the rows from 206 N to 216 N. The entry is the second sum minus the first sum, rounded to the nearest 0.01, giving 0.12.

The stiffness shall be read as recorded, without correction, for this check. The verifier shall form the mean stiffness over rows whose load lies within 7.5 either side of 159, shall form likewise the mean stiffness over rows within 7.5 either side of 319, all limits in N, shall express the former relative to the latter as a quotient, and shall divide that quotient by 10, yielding 0.0955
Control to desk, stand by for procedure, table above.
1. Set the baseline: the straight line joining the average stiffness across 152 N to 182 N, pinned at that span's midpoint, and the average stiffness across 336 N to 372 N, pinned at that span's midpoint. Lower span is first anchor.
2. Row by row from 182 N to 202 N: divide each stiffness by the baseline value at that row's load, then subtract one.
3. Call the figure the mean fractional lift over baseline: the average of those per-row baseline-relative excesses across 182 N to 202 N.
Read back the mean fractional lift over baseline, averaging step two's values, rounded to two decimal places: -0.03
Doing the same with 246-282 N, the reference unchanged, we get 0.00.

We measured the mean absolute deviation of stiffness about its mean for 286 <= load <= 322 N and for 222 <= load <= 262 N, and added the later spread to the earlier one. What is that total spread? 3.7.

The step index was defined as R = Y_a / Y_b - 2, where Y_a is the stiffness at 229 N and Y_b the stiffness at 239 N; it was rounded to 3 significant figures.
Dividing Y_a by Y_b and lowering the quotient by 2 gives -0.975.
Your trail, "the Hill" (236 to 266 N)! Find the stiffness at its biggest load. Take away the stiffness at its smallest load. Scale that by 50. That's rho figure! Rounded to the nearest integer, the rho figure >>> -150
